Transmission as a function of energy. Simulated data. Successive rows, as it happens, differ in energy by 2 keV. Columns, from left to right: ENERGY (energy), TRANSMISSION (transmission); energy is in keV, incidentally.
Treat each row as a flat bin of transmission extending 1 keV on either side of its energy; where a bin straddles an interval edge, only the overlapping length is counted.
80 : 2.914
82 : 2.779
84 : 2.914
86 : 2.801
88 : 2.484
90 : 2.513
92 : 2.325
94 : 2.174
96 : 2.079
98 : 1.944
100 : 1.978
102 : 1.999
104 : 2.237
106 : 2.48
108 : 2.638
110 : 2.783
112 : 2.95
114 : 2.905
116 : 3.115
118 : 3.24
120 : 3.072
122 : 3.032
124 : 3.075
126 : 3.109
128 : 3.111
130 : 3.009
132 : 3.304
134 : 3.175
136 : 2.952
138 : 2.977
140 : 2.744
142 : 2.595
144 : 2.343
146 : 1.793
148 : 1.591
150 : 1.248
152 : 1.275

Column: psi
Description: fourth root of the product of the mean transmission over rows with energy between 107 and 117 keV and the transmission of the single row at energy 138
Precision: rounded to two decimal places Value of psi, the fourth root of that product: 1.71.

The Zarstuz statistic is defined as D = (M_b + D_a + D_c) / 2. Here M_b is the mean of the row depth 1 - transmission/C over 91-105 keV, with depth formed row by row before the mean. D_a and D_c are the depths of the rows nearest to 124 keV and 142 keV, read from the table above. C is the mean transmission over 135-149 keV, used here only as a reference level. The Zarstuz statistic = -0.10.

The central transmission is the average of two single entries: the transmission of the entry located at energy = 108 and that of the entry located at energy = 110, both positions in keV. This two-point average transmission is 2.71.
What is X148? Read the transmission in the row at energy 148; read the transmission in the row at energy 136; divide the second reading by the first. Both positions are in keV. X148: 1.9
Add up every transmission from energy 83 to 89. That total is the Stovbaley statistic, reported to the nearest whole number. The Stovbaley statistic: 8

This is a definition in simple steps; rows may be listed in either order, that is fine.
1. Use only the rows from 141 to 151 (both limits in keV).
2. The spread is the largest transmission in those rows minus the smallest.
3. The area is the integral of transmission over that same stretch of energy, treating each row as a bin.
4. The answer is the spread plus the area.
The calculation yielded 20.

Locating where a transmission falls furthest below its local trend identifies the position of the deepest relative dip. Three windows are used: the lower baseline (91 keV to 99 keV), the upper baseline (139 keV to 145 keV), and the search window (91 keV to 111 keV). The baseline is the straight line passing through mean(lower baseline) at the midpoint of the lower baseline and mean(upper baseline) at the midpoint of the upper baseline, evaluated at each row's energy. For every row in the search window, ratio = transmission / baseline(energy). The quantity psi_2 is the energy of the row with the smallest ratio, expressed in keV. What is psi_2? 98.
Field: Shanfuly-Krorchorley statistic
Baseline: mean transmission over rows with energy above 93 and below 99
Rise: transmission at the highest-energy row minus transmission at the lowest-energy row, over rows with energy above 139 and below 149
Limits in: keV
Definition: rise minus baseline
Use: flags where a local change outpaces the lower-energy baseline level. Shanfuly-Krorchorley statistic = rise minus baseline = -3.2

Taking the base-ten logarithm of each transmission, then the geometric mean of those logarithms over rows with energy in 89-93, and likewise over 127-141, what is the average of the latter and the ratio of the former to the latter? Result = 0.64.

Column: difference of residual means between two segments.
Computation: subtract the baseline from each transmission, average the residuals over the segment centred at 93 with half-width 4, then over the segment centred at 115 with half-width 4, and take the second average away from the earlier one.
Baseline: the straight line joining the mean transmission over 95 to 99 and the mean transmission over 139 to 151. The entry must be -0.76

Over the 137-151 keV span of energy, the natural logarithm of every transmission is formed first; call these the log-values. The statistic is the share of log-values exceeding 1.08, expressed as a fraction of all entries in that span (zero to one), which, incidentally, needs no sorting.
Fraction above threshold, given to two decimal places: 0.14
